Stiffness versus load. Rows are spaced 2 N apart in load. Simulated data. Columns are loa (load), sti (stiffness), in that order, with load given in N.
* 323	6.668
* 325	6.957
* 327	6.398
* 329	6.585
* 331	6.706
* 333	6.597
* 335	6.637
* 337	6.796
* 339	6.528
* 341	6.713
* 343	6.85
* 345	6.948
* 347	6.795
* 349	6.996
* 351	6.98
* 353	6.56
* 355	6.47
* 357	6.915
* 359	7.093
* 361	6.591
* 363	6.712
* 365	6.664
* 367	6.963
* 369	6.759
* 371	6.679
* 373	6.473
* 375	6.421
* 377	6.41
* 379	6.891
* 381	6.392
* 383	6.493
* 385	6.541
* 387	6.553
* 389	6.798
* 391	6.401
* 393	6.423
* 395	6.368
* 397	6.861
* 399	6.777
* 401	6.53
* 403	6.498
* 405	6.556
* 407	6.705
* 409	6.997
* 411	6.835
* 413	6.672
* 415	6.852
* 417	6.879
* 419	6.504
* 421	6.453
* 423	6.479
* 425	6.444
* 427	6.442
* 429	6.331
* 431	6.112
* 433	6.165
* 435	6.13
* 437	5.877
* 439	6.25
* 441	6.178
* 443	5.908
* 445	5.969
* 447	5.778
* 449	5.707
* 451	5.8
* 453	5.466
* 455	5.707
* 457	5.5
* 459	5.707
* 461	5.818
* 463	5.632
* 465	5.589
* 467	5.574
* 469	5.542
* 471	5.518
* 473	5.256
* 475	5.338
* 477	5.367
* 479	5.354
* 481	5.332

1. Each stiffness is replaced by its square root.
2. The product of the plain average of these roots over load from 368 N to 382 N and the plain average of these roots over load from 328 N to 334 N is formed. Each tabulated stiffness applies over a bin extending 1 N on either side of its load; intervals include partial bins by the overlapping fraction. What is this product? 6.60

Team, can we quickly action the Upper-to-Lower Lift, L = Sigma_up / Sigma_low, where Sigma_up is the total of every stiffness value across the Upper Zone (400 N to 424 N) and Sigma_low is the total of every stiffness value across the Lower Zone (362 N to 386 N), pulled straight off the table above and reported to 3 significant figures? 1.01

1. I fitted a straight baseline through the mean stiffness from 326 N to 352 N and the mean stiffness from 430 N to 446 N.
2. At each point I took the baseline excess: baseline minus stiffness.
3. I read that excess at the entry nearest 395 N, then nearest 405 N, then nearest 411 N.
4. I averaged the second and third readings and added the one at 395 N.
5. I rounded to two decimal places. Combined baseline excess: -0.43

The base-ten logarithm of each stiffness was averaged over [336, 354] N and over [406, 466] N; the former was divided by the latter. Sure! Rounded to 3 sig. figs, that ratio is 1.06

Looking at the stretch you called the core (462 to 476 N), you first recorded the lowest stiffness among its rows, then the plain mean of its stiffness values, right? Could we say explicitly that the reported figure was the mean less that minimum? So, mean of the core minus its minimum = 0.24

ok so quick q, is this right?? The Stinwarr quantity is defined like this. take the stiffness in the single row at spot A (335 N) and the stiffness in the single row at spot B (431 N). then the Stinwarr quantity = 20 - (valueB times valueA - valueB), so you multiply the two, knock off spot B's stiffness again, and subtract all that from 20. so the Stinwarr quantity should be -14.5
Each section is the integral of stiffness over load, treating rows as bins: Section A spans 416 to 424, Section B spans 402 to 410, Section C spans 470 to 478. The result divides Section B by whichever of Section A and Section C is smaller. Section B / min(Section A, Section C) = 1.25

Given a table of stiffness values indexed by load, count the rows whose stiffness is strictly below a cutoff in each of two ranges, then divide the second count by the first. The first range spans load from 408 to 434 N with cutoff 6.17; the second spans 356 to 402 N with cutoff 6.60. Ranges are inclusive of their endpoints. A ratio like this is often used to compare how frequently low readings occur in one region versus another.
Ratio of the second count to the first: 6.0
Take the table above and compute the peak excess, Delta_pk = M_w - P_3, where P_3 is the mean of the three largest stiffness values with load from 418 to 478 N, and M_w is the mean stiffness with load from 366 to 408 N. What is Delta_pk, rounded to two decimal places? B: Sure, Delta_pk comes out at 0.12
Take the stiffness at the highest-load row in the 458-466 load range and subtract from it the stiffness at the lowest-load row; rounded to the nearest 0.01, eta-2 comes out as -0.12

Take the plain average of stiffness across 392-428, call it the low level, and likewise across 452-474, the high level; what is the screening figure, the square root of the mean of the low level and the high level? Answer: 2.470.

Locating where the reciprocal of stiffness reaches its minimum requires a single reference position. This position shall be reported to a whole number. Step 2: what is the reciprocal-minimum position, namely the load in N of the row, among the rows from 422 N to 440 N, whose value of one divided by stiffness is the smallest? 423 N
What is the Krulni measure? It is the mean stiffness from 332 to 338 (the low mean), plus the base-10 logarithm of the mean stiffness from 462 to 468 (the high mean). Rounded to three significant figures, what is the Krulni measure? 7.42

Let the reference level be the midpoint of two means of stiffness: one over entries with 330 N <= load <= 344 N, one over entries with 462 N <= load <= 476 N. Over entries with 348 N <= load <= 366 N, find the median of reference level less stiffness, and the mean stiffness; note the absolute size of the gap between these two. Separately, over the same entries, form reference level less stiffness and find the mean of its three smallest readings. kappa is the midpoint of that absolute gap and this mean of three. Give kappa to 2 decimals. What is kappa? 3.23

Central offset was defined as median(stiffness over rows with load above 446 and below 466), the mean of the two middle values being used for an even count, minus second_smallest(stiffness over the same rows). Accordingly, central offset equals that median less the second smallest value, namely 0.21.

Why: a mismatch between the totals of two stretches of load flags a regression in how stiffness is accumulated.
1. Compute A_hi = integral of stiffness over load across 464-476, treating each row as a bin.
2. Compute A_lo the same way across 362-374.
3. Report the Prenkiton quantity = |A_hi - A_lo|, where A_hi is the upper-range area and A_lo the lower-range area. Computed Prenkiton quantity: 14.9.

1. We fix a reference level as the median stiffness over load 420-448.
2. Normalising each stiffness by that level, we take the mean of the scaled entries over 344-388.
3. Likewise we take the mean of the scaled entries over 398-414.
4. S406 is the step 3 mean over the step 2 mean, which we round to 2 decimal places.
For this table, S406 1.00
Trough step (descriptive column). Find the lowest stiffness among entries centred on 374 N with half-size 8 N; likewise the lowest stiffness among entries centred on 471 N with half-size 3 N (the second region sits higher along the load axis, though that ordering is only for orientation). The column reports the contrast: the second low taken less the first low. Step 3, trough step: -1.1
